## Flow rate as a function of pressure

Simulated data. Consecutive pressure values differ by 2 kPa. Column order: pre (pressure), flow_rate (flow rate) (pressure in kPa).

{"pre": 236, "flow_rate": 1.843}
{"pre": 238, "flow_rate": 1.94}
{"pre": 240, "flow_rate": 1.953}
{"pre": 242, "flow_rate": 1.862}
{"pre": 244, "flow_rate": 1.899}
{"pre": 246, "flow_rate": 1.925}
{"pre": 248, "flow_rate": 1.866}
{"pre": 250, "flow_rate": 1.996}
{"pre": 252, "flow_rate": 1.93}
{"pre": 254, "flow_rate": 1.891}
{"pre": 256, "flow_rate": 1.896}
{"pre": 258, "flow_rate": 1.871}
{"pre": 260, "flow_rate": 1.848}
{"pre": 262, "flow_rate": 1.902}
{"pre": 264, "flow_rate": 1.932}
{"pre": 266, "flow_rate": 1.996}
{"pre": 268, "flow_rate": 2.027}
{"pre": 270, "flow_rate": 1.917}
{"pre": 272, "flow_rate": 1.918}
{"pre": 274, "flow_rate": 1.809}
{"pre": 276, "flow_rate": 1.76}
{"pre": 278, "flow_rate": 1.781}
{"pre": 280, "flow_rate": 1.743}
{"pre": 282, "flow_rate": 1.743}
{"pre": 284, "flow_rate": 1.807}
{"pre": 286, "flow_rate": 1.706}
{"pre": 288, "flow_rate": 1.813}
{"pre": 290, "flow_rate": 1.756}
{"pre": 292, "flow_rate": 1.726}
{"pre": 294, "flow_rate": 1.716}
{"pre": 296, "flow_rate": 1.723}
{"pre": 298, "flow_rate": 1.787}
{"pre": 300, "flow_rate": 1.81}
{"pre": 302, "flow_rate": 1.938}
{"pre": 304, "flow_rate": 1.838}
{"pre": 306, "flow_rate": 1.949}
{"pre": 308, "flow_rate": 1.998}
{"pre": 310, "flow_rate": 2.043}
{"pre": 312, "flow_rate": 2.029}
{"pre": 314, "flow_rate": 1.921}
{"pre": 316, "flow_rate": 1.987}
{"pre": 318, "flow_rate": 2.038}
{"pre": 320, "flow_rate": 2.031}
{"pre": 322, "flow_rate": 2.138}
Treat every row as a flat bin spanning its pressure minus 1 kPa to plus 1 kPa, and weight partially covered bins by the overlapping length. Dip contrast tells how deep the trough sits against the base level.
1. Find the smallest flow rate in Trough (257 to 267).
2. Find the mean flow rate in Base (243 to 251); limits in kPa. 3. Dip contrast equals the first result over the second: 0.962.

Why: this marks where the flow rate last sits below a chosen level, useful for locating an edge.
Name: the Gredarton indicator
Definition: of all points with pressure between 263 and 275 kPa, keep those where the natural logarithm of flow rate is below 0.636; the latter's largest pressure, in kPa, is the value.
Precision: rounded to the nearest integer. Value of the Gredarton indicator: 274 kPa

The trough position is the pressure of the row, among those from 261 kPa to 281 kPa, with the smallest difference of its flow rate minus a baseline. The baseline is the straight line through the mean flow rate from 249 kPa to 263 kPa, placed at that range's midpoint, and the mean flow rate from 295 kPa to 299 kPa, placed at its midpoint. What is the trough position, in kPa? 280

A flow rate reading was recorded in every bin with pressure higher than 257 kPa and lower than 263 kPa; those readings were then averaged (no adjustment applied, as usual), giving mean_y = 1.87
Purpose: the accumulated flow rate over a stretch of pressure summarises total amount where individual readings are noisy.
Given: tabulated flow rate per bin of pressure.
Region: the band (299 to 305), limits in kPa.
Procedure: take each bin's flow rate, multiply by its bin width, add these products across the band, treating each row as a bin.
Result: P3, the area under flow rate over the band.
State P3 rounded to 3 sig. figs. 11.2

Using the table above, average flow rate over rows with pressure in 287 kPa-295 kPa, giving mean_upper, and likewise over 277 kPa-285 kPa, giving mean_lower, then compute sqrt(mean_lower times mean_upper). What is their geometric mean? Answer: 1.76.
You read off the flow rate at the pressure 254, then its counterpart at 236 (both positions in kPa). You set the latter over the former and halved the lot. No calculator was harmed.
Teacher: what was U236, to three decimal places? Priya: 0.487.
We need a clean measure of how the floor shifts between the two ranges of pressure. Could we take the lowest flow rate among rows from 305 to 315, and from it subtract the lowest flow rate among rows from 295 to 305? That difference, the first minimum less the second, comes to 0.20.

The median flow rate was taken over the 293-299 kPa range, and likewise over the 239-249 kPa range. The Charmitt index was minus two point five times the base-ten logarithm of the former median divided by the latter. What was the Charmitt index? 0.11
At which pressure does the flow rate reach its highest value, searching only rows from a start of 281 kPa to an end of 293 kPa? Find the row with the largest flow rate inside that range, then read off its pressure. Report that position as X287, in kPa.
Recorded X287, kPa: 288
